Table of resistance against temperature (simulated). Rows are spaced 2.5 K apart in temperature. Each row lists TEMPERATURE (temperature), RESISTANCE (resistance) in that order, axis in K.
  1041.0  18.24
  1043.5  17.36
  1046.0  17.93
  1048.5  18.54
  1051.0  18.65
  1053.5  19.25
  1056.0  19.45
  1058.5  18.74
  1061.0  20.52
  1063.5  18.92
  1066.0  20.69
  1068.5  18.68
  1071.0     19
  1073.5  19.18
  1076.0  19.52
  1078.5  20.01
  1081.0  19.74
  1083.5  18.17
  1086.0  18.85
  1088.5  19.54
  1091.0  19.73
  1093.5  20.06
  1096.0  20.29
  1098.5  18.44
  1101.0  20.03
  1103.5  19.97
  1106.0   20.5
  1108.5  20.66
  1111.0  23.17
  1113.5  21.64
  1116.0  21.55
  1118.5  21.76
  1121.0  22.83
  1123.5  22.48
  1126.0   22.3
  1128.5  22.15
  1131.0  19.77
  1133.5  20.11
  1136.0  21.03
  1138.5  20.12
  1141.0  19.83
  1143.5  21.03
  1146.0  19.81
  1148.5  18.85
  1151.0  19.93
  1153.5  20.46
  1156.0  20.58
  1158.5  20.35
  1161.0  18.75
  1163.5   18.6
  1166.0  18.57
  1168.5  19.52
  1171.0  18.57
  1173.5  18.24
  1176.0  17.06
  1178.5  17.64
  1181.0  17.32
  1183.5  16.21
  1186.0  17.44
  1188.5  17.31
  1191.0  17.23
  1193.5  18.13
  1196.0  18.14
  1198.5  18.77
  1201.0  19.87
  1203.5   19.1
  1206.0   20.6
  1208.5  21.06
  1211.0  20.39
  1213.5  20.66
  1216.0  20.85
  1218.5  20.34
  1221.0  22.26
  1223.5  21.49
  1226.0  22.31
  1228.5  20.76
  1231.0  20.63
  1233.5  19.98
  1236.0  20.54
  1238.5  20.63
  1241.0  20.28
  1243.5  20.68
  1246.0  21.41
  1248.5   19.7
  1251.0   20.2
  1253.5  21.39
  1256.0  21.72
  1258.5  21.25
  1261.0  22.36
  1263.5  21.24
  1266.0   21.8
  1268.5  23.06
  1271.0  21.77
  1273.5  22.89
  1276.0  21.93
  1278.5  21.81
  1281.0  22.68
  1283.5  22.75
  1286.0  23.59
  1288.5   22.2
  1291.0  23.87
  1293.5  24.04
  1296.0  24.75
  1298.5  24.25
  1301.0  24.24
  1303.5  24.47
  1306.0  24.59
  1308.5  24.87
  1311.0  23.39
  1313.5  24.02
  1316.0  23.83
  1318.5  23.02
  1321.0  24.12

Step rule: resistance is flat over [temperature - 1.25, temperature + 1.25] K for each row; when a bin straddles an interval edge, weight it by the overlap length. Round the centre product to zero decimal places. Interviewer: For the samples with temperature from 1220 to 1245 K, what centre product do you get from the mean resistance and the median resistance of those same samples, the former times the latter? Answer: 433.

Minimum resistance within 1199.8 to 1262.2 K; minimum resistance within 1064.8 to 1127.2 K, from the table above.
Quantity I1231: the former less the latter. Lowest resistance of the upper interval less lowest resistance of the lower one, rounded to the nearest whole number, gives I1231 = 1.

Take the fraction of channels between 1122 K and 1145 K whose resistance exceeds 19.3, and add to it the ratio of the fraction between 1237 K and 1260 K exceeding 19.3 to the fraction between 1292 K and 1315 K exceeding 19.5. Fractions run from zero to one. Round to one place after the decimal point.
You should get 2.0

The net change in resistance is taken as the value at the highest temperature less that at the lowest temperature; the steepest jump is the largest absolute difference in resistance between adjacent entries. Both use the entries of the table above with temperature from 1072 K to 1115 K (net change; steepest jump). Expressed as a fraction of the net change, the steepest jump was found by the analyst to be 1.0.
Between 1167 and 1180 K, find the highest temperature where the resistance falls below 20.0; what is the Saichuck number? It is 1178.5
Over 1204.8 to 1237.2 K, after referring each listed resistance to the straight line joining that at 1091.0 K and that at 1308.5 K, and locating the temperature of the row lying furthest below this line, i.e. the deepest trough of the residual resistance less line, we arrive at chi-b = 1233.5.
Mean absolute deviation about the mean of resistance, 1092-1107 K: 0.48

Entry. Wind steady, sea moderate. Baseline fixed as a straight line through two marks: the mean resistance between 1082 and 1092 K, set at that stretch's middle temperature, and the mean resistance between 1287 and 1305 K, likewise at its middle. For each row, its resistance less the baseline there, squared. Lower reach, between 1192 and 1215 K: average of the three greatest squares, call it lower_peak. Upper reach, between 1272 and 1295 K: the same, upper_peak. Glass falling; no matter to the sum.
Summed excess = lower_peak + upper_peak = 14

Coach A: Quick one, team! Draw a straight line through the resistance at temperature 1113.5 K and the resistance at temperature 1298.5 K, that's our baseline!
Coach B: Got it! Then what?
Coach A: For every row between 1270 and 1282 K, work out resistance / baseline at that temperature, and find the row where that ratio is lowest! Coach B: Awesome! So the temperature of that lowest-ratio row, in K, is 1278.5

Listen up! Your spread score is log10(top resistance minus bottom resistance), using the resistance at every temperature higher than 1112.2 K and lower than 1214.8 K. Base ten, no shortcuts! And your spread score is 0.82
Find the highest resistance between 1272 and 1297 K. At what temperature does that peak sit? 1296.0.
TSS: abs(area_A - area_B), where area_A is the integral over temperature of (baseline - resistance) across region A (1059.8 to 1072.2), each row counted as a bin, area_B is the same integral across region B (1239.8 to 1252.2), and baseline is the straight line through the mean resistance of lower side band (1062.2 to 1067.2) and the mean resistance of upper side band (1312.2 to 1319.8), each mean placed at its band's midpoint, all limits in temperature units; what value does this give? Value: 23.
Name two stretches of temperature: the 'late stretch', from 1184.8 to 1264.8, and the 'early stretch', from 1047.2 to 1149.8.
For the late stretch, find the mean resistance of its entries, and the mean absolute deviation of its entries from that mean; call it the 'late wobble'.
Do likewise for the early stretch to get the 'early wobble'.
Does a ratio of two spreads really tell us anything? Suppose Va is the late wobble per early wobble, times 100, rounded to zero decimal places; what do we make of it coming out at 107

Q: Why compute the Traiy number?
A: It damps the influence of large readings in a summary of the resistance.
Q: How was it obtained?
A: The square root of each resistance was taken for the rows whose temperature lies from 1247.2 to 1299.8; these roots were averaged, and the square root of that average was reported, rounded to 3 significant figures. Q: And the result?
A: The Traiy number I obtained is 2.17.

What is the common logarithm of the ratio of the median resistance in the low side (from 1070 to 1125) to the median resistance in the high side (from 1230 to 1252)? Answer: -0.01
